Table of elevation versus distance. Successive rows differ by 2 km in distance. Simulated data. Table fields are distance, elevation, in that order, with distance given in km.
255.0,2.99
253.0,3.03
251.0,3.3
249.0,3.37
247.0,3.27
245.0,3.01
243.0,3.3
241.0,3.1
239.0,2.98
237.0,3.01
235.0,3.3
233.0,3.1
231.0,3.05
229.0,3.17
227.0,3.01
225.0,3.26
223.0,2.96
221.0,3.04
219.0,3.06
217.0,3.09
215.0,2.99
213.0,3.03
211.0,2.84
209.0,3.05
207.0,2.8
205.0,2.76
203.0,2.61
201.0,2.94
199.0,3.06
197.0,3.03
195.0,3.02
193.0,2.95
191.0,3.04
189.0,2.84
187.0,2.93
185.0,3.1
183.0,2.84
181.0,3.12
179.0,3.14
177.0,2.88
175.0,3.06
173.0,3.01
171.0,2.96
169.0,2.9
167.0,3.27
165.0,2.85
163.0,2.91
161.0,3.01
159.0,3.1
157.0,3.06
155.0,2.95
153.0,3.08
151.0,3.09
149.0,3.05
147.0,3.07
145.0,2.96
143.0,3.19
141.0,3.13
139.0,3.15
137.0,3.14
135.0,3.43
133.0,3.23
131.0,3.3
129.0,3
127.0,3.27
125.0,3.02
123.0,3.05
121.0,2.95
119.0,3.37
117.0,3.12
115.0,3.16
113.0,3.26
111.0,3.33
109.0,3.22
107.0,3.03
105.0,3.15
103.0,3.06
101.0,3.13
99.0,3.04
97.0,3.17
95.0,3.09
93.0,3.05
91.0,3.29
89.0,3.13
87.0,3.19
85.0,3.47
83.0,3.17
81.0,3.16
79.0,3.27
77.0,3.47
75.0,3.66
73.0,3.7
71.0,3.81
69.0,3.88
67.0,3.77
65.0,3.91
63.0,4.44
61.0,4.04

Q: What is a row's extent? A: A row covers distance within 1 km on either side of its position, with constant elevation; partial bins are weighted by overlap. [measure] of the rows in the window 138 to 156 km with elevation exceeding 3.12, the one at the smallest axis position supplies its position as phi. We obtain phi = 139.0 km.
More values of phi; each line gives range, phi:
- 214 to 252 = 225.0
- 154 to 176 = 167.0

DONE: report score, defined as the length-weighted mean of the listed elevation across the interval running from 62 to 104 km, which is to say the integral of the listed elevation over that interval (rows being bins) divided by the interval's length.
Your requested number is 3.42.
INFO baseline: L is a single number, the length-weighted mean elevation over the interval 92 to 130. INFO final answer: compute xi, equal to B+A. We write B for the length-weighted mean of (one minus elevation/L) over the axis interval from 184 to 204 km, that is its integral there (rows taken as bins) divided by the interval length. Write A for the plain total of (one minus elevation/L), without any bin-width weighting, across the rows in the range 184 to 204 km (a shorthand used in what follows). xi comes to 0.63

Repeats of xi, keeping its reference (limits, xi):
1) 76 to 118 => -0.41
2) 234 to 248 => -0.02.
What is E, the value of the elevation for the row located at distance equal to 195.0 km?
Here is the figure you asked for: 3.02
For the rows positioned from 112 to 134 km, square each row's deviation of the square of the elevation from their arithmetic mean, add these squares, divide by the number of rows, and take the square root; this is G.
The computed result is 0.84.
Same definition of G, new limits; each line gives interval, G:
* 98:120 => 0.69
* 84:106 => 0.78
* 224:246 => 0.73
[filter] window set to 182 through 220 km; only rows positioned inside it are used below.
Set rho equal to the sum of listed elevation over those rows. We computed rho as 56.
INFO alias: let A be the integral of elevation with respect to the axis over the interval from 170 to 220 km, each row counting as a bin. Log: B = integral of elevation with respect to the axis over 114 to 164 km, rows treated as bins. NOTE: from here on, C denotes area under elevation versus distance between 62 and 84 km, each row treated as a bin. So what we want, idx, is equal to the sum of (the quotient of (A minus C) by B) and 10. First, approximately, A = 148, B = 156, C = 80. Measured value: 10.4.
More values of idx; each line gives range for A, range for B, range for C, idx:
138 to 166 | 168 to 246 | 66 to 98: 9.9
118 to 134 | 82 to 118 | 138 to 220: 8.3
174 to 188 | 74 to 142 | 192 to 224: 9.8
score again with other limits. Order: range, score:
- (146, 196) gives 3.01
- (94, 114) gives 3.15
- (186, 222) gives 2.95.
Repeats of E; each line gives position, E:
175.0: 3.06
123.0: 3.05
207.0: 2.8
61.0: 4.04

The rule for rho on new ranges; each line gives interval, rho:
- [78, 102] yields 38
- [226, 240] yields 22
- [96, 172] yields 118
